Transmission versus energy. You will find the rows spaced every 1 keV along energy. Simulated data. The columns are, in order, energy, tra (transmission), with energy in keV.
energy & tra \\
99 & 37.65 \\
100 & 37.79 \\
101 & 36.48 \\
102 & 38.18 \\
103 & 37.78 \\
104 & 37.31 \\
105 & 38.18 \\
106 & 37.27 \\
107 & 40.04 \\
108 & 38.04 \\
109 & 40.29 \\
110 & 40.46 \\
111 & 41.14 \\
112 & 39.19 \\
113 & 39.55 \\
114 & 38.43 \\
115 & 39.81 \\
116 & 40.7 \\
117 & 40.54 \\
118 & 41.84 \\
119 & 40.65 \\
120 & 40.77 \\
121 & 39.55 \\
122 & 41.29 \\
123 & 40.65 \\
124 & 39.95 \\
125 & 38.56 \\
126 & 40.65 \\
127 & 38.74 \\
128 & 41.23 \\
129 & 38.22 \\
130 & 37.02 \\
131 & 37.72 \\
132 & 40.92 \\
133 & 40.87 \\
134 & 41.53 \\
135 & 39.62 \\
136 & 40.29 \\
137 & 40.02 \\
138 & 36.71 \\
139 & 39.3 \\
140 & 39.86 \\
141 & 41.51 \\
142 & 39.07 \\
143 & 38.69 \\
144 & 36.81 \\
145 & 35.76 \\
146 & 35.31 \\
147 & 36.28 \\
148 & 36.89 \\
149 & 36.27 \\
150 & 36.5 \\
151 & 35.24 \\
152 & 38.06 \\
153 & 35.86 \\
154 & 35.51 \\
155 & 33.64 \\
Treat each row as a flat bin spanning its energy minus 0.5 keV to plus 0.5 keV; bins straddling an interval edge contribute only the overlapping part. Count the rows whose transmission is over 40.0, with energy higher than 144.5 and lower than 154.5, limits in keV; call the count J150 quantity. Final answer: 0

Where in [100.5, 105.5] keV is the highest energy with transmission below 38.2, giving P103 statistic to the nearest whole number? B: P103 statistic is 105 keV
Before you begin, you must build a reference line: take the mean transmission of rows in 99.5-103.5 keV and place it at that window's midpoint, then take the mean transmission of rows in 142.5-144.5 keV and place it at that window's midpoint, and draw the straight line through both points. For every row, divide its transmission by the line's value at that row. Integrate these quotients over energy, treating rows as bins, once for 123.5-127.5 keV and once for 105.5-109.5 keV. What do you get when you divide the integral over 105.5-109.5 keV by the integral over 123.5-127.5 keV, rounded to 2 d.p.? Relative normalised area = 0.99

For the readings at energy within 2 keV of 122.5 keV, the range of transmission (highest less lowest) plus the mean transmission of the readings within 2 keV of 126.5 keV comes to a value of 41.5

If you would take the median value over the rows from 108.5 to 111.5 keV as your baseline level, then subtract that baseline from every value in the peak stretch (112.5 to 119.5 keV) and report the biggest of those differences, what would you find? 1.4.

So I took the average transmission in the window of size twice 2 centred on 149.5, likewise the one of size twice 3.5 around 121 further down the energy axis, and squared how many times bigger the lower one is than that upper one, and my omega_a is 1.3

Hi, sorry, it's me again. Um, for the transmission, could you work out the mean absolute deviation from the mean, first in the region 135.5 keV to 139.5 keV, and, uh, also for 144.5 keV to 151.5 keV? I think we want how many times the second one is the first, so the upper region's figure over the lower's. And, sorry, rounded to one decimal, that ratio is 0.4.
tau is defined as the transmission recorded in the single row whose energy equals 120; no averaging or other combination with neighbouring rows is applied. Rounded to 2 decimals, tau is 40.77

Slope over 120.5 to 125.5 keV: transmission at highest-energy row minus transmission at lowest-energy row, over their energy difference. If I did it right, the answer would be -0.2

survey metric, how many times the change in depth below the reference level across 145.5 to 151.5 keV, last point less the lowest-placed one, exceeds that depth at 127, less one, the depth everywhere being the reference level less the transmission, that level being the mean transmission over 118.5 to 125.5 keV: -1.0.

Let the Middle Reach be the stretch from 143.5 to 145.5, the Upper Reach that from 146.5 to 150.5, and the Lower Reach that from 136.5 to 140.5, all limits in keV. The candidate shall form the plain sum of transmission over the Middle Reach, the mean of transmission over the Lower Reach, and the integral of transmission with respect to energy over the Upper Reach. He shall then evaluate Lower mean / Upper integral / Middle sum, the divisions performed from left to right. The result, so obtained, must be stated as 0.0037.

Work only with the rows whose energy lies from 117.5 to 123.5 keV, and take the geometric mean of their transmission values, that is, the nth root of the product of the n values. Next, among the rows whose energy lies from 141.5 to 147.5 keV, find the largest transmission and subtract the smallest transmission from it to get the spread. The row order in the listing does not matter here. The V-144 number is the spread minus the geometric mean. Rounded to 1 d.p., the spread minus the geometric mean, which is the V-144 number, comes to -37.0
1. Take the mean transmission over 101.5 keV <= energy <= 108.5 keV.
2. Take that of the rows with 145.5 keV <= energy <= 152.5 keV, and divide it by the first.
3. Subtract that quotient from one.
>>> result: 0.05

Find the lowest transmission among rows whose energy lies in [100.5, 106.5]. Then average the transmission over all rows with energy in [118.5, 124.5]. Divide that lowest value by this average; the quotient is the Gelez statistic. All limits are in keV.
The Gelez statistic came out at 0.90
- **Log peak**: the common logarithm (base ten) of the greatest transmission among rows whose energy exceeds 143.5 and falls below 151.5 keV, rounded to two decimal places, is 1.57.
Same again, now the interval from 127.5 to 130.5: 1.62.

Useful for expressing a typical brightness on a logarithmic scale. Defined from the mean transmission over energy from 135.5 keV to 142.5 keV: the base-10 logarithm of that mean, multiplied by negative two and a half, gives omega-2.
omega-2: -3.99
